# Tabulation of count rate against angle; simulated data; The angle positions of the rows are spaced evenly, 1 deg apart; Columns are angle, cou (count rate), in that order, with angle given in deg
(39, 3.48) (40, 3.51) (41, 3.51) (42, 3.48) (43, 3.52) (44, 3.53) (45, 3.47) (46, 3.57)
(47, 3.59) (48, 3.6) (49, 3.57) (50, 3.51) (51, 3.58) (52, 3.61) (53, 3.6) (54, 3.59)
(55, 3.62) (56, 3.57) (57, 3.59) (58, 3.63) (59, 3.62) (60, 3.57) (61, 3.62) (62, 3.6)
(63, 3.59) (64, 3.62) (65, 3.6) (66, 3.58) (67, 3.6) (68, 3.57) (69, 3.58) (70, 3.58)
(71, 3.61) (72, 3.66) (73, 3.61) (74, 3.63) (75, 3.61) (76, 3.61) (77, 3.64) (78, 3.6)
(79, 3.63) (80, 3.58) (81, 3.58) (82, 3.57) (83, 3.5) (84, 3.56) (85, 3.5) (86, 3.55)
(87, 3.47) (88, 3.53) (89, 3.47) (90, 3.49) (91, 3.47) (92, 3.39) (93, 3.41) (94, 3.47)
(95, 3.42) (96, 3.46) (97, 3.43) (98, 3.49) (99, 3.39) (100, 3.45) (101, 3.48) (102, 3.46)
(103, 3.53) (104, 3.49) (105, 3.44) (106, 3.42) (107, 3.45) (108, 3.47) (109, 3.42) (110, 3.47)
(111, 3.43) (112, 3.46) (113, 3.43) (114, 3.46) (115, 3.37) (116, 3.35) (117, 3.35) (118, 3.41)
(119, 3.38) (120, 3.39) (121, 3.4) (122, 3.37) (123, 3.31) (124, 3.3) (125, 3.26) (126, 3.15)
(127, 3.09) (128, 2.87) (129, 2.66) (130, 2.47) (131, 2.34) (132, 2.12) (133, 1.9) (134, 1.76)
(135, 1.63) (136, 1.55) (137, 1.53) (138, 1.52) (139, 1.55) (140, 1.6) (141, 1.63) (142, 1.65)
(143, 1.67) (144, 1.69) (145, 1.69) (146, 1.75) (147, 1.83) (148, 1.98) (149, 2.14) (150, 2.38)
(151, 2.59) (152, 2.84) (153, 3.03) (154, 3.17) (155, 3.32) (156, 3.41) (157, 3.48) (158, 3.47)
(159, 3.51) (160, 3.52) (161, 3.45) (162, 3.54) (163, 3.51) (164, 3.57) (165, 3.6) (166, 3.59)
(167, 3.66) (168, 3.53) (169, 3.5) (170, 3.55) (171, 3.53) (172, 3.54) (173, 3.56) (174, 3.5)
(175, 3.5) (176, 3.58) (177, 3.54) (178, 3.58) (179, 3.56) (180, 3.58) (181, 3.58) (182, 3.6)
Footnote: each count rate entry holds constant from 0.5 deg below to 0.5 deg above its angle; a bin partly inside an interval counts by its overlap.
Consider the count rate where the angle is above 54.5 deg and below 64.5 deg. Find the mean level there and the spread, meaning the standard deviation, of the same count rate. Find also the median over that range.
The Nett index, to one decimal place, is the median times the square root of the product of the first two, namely 1.0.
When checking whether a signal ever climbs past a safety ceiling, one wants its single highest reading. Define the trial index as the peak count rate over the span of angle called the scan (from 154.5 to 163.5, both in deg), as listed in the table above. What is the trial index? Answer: 3.54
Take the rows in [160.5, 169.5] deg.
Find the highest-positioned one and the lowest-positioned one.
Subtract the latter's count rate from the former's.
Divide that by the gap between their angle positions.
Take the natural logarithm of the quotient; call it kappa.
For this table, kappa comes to -5.1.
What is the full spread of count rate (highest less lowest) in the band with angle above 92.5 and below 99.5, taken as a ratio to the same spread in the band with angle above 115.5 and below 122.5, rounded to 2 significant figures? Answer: 1.7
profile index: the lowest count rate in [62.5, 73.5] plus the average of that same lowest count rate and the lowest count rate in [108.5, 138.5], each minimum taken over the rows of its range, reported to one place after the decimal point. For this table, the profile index 6.1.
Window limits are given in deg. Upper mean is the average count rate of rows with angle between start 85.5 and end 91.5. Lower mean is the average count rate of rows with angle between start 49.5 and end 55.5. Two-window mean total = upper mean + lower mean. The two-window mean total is 7.1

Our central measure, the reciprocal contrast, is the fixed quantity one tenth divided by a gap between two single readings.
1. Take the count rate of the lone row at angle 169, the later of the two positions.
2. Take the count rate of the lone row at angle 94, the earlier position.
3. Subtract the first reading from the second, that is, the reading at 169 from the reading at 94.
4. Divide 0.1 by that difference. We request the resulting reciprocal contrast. -3.3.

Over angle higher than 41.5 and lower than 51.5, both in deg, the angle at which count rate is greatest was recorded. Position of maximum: 48 deg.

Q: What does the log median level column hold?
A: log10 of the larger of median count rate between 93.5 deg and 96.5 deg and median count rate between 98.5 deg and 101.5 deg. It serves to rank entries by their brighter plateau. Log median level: 0.539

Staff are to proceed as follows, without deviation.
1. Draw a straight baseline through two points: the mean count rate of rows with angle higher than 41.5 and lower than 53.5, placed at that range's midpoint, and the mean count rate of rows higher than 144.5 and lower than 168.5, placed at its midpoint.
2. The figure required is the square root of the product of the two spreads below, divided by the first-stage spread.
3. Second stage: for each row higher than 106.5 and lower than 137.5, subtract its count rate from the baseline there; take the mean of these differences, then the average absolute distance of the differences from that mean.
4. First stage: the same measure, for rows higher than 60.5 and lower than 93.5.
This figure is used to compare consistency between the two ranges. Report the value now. 3.8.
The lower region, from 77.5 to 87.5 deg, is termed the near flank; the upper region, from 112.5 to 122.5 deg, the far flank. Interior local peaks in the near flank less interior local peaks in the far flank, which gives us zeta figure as 0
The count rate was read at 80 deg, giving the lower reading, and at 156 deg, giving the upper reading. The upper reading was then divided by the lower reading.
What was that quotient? 0.95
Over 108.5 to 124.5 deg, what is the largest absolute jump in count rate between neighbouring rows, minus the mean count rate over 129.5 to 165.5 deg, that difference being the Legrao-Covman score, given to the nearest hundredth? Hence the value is -2.37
